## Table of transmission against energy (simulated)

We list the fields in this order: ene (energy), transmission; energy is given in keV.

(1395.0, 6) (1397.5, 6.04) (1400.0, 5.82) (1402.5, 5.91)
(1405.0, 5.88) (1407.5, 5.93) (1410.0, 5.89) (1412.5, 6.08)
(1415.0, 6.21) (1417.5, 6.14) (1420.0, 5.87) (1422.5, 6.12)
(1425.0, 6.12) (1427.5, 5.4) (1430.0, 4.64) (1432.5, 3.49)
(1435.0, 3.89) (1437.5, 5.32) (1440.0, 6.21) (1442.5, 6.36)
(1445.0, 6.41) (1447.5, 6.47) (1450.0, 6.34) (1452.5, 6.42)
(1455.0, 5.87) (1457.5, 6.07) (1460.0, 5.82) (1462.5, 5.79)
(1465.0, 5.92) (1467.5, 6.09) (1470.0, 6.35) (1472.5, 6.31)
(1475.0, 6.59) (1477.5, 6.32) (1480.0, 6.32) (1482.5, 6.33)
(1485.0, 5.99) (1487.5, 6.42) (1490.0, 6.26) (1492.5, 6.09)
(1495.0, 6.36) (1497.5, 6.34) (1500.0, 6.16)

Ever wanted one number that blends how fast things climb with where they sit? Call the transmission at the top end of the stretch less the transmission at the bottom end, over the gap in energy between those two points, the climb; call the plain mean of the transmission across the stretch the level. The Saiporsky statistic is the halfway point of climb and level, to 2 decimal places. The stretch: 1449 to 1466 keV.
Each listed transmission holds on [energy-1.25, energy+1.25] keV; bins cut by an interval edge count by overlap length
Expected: 3.00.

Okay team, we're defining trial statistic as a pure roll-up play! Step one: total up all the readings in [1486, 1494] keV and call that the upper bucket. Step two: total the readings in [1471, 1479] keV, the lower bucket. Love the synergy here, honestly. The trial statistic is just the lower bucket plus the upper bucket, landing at 38.0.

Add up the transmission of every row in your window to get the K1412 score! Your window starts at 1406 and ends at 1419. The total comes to 30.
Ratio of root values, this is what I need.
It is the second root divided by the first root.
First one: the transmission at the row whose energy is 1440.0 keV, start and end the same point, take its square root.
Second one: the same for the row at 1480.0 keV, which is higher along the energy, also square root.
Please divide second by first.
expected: 1.01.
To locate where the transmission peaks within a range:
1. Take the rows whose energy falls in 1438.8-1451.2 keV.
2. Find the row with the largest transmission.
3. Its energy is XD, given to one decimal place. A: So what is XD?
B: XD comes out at 1447.5 keV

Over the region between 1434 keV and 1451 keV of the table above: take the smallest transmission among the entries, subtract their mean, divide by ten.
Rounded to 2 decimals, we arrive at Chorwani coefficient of -0.20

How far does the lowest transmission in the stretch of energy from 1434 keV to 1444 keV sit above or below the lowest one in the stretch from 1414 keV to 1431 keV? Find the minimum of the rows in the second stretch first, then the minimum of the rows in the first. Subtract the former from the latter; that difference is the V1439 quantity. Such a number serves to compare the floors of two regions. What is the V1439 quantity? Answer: -0.75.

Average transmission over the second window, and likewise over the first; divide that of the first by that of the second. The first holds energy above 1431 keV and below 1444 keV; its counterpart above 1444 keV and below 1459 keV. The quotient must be 0.81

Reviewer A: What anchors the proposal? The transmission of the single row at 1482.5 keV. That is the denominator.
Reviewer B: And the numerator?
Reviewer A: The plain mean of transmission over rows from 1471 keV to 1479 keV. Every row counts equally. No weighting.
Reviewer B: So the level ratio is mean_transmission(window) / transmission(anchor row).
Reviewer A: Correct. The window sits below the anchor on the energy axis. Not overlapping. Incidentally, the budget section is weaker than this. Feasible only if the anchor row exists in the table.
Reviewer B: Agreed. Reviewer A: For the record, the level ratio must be 1.01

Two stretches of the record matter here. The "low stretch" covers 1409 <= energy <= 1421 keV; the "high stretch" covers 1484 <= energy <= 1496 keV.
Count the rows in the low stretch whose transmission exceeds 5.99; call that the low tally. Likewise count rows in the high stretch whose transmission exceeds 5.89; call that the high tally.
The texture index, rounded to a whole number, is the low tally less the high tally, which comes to -2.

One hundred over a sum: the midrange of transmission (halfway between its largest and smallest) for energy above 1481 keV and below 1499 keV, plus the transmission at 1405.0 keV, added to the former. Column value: 8.3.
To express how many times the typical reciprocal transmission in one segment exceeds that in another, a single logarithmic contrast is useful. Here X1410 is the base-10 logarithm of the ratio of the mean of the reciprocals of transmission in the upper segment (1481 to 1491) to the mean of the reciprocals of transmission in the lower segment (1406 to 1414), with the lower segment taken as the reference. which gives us -0.020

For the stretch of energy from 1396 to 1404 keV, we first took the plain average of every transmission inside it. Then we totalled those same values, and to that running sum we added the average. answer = 23.7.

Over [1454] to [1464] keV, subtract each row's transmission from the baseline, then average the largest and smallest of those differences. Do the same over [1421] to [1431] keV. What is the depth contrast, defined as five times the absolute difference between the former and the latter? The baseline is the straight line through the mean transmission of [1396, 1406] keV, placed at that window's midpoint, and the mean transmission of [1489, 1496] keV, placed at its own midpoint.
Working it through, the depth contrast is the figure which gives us 2.2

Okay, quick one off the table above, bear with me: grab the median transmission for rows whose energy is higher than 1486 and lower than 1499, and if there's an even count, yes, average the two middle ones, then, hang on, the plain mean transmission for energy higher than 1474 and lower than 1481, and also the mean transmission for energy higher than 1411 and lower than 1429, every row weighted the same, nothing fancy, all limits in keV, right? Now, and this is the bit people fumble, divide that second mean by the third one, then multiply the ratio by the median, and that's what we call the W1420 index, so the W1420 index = 6.8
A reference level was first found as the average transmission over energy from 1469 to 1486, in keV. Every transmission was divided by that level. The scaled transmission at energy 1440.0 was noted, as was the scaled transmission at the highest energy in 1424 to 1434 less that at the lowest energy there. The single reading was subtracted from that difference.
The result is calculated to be -1.40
